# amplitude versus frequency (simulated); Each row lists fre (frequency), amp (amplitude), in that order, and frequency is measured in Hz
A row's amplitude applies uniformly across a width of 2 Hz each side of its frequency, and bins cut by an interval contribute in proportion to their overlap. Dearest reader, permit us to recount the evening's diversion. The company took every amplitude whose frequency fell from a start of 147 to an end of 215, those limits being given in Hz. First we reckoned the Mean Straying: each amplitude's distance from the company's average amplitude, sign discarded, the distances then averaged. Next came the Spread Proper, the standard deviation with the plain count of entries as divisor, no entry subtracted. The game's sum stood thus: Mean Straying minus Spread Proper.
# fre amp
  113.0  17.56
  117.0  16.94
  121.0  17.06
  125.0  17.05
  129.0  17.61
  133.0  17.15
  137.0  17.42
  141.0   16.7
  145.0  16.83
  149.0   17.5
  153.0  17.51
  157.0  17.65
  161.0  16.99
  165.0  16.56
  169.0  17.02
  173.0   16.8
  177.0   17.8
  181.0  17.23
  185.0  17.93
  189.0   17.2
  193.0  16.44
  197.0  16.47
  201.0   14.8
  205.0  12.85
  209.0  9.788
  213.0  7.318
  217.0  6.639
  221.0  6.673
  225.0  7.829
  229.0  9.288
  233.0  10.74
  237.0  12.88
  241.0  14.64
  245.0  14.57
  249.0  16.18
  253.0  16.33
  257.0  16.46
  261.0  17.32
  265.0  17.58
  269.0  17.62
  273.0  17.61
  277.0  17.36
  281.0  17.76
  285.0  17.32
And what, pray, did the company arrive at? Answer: -0.77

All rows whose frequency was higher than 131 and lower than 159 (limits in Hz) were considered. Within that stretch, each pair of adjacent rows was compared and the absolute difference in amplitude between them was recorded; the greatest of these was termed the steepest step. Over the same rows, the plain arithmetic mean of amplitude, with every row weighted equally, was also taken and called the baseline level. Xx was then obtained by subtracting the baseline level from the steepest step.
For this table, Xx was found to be -16.5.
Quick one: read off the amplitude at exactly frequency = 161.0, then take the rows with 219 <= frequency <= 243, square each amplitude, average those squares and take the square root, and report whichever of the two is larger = 17.0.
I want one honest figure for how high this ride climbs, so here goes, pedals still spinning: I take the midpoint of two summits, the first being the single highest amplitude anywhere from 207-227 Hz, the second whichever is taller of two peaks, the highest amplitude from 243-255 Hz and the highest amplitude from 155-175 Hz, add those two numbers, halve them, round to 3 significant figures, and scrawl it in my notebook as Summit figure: 13.7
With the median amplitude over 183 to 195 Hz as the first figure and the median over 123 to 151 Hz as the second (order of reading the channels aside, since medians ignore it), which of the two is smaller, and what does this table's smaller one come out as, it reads 17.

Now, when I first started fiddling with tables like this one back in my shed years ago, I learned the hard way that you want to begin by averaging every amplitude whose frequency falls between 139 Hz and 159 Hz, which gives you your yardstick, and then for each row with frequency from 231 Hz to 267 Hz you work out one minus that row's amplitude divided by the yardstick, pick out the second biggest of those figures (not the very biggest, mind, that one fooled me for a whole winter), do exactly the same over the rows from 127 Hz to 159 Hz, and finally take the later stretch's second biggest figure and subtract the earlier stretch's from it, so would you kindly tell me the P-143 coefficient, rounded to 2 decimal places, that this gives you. 0.23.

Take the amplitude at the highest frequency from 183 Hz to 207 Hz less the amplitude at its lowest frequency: -5.1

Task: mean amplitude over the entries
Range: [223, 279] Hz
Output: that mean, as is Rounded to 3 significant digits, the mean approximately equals 14.7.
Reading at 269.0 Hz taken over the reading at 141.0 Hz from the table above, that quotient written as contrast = 1.06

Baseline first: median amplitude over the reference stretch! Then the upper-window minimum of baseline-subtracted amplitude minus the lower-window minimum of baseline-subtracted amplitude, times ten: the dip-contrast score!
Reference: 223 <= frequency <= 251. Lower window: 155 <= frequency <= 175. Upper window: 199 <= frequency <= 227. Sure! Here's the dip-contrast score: -99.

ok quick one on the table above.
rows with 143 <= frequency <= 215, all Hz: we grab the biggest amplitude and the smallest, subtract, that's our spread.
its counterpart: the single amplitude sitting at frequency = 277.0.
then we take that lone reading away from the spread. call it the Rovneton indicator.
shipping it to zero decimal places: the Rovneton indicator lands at -7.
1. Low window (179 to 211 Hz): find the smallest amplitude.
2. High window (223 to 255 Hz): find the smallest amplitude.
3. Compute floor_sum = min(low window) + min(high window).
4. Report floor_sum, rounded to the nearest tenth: 17.6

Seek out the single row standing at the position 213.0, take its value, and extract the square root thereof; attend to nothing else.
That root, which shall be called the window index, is 2.71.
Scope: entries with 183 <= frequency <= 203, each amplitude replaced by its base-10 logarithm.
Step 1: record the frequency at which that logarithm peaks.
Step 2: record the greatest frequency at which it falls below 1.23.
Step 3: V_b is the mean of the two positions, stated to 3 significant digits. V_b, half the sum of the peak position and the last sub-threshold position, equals 193 Hz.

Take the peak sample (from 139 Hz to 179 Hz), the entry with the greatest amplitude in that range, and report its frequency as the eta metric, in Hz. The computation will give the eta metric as 177.0 Hz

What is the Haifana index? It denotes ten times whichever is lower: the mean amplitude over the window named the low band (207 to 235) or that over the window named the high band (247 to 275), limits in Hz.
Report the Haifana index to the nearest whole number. 83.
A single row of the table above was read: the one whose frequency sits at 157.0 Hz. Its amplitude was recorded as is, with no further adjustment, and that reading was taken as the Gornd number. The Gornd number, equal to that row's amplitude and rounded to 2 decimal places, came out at 17.65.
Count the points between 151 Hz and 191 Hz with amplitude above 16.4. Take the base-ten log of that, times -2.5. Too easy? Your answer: -2.5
